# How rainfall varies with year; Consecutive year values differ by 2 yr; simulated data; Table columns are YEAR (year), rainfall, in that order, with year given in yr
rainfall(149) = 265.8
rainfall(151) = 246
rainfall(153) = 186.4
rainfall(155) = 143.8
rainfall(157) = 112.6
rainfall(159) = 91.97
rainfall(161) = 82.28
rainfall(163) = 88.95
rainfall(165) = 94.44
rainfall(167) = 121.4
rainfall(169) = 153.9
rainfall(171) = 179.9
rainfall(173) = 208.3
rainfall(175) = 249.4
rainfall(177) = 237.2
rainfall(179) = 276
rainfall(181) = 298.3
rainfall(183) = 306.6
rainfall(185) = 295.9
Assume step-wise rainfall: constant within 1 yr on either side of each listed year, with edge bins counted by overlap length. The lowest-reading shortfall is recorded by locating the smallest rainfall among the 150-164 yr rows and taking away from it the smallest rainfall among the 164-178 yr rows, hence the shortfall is -12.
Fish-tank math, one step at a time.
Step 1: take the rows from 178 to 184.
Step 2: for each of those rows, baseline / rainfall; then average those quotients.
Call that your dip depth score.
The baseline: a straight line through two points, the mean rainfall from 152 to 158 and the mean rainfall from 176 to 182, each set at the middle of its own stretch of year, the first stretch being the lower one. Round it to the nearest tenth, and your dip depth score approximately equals 1.0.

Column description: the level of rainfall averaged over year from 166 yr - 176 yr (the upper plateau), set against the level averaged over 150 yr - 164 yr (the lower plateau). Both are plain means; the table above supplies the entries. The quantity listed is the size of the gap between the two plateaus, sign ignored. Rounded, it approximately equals 47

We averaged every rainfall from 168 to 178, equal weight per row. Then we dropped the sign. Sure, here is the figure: 206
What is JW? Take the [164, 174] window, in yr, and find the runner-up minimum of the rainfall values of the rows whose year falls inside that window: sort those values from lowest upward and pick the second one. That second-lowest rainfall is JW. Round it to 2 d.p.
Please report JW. 121.40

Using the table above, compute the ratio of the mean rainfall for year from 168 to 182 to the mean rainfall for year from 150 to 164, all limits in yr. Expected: 1.7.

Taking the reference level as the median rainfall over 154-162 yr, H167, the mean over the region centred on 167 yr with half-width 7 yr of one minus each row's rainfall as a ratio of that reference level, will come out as -0.3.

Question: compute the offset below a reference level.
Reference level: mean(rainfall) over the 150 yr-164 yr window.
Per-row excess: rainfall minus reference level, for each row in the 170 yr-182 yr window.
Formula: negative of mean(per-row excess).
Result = -106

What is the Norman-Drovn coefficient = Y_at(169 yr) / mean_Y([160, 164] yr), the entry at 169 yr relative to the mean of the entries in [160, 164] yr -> 1.8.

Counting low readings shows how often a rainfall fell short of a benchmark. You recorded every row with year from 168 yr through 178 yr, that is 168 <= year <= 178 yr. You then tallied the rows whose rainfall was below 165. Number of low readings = 1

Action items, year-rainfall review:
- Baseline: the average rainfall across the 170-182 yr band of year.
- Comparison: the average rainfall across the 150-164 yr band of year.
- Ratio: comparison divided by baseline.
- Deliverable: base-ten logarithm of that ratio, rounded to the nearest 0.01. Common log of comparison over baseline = -0.25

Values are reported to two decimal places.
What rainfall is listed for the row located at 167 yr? 121.40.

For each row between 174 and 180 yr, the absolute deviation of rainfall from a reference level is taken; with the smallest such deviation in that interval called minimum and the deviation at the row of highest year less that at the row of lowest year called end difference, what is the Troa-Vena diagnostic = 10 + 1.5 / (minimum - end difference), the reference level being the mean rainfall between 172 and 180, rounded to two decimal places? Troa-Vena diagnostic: 9.93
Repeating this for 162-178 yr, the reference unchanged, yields 10.01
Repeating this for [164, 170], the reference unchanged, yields 10.01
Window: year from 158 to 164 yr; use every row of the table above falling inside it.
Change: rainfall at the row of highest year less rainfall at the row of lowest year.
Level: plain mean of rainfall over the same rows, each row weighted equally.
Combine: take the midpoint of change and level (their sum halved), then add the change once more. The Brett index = 39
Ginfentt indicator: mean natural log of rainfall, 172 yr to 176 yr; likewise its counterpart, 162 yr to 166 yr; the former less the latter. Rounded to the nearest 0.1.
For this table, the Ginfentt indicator 0.9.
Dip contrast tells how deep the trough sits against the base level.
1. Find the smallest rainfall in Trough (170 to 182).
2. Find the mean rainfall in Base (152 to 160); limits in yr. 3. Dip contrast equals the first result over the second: 1.3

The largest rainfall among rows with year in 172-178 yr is 249.4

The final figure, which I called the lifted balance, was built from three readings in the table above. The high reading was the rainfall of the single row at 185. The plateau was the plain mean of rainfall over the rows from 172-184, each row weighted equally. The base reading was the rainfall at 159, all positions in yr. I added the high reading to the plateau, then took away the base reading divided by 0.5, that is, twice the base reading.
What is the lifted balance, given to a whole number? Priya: 375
